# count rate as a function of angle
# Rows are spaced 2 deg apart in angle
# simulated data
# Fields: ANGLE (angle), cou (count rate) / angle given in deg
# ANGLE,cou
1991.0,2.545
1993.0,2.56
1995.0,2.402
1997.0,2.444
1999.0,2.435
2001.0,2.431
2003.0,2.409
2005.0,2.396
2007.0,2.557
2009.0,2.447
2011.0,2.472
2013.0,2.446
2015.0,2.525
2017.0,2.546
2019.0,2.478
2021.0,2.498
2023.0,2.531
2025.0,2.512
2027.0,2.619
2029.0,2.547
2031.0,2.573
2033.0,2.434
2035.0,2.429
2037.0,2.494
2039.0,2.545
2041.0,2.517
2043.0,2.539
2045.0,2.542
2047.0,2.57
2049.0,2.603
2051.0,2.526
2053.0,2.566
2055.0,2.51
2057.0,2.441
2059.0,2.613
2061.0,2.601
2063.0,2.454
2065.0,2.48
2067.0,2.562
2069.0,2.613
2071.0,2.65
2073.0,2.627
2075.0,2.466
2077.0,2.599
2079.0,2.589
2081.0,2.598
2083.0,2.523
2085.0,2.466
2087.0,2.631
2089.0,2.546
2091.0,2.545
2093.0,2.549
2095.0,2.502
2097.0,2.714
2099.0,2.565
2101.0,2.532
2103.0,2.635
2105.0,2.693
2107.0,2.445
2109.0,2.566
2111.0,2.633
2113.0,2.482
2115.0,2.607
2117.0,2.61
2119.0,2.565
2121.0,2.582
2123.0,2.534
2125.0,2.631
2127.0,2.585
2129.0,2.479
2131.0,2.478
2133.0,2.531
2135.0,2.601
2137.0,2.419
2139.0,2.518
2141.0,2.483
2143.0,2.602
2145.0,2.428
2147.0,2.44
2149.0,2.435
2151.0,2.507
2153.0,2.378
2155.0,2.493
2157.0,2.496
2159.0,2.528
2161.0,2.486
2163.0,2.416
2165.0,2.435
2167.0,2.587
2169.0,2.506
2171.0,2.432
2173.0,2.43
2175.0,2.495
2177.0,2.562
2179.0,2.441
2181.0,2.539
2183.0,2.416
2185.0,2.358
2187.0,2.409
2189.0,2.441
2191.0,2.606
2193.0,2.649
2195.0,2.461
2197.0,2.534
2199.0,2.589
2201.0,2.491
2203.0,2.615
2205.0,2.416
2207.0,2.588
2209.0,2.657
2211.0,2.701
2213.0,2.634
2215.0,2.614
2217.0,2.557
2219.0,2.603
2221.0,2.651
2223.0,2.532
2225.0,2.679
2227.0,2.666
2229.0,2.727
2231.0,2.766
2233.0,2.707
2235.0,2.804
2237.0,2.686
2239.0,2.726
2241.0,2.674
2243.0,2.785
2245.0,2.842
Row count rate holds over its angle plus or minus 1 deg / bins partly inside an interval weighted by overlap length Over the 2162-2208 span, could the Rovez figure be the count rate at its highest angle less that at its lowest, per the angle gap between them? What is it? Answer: 0.0039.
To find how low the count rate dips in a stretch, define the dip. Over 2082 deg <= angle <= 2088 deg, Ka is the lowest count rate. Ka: 2.466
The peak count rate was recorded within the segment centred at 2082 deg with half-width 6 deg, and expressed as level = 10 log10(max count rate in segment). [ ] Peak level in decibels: 4.20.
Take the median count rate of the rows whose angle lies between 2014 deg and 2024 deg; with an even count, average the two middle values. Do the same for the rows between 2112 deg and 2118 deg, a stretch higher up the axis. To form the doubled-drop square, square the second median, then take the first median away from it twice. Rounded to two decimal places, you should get 1.75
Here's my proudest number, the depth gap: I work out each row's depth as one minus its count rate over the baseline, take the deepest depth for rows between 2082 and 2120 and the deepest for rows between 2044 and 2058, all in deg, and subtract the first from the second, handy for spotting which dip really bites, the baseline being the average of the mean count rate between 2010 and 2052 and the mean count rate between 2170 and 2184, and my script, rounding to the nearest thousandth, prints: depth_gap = 0.002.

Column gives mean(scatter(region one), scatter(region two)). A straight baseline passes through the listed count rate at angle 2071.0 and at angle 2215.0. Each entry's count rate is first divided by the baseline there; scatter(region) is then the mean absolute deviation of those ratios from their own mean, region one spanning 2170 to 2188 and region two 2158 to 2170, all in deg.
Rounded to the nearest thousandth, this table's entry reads 0.019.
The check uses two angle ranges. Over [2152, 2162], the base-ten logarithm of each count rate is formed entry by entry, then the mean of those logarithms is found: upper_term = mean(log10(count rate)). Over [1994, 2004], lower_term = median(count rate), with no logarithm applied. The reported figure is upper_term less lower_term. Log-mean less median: -2.04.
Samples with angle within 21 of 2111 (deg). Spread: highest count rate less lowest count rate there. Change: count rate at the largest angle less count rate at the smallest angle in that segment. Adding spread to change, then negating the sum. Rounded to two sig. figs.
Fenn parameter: -0.20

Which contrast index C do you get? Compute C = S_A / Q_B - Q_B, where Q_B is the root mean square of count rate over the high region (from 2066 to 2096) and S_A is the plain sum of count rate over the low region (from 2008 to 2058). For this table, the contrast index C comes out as 22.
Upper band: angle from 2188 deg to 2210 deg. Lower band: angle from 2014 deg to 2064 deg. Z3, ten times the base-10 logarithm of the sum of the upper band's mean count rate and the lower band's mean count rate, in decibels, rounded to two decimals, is 7.06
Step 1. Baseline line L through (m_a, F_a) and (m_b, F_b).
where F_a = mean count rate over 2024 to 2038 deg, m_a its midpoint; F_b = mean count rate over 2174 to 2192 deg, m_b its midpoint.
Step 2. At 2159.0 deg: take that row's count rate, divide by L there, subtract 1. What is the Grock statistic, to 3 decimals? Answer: 0.019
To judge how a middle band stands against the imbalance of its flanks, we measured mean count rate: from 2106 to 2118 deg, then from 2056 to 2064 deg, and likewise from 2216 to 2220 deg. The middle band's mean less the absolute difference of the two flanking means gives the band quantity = 2.50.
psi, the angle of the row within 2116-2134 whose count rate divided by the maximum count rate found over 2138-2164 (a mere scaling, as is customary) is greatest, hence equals 2125.0 deg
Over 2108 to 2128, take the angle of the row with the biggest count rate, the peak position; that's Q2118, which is 2111.0 deg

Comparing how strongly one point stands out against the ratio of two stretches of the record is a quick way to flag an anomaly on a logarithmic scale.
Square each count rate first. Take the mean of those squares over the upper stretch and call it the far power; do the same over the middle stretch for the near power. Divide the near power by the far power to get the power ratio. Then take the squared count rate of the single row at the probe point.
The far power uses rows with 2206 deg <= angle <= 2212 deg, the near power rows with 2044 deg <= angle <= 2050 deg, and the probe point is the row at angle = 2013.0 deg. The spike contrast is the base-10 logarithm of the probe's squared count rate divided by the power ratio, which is 0.803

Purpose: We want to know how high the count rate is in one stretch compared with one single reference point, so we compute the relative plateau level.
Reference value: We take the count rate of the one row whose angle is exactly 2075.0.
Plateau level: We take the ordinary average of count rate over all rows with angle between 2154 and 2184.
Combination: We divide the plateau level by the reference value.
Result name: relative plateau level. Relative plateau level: 1.01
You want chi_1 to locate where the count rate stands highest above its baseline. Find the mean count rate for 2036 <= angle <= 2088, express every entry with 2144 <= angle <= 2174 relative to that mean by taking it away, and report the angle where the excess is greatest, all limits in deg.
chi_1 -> 2167.0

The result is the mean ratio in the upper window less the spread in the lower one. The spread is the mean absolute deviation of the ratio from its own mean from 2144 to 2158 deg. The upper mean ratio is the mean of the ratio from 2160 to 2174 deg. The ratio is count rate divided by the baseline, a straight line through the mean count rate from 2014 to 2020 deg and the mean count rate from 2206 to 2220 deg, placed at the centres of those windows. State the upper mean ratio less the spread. 0.937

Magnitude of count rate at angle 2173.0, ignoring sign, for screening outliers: 2.43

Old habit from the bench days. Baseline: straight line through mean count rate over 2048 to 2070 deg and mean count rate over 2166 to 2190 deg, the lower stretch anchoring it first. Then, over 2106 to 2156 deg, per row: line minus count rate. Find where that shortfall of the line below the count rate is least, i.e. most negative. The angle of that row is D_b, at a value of 2125.0 deg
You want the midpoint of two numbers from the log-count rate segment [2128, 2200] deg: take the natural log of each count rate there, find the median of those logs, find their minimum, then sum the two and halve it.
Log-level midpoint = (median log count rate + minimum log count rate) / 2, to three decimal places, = 0.884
